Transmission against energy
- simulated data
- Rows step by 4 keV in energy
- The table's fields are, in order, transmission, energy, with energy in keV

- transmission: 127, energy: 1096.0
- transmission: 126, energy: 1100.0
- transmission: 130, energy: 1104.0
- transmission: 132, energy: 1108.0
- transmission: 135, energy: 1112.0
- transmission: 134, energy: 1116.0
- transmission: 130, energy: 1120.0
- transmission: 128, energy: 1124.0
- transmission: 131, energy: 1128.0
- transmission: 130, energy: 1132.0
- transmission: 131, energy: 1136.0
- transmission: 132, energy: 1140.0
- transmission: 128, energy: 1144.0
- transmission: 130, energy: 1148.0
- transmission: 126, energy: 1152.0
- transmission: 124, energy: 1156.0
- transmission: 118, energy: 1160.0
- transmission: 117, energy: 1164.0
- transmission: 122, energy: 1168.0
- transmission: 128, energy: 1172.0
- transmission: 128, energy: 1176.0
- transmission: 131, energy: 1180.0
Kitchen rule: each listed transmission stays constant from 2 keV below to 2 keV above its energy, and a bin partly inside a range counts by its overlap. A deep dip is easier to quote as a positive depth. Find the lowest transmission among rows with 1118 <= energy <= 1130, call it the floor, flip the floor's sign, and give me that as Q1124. -128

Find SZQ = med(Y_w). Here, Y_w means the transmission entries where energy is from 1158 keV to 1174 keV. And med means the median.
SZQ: 120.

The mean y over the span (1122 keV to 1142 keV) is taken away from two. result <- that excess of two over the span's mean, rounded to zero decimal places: -128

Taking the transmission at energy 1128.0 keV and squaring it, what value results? 17161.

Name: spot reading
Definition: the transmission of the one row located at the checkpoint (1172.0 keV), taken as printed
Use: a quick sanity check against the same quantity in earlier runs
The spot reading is 128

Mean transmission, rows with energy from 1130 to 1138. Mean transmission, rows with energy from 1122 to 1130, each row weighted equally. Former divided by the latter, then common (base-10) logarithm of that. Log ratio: 0.00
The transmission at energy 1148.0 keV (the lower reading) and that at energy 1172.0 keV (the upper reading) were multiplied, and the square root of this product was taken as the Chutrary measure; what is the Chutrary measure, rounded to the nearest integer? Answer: 129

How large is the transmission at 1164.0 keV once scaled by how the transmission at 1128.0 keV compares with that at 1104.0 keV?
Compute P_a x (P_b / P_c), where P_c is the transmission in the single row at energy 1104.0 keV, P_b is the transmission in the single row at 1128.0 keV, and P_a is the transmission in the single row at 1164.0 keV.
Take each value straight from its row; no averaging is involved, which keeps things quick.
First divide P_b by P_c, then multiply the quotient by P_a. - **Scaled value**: 118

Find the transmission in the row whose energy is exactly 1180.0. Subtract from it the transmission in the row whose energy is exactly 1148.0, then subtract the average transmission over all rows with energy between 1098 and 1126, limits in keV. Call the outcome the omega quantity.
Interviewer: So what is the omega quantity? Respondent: -130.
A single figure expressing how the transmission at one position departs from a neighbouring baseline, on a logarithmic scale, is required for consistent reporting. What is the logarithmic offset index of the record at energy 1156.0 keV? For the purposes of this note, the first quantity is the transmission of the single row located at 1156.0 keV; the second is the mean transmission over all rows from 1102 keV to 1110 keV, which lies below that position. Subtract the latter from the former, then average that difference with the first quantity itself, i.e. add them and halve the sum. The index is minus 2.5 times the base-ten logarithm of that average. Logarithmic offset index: -4.42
